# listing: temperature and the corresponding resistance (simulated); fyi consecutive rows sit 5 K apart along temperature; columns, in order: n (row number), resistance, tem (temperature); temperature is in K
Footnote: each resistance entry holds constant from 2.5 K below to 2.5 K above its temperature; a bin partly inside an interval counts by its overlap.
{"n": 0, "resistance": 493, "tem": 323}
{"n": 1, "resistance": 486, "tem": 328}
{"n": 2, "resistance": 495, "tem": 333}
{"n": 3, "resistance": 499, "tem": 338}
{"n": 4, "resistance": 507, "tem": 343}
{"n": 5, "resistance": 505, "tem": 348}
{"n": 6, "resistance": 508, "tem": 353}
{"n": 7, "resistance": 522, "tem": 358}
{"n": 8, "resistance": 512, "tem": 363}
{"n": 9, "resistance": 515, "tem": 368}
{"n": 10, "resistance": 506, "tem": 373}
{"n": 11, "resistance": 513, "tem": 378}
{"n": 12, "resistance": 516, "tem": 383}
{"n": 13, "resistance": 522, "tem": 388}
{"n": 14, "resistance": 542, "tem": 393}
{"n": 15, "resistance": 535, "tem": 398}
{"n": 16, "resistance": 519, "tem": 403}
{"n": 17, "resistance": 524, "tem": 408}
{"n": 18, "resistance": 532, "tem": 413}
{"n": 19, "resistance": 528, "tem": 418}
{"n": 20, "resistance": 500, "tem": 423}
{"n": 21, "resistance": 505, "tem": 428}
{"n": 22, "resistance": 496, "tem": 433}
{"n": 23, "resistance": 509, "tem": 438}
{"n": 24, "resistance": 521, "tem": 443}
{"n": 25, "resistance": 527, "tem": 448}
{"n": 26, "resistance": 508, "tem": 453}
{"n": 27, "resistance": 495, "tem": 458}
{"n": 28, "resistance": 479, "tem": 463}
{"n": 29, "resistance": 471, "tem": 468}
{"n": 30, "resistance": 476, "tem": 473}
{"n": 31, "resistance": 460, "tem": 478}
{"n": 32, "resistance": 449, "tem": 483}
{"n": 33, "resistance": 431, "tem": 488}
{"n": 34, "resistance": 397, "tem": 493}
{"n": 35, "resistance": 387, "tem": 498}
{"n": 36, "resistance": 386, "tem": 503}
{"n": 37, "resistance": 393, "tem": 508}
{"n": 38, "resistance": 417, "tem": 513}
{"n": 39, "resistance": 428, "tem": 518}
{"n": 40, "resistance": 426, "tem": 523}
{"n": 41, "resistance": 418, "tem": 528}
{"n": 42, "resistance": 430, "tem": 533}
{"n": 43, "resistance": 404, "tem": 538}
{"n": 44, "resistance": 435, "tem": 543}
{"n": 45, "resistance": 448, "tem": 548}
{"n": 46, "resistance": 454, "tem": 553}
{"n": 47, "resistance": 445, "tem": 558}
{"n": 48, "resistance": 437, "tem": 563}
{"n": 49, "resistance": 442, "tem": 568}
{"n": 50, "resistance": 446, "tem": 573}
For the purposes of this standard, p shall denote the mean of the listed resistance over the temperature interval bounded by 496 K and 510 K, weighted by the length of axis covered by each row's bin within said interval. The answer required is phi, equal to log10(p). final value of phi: 2.59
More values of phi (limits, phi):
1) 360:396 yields 2.71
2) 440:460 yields 2.71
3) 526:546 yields 2.63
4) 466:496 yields 2.65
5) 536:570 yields 2.64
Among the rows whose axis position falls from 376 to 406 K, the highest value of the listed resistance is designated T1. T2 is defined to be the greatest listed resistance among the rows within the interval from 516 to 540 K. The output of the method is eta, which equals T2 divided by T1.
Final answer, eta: 0.79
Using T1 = 542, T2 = 430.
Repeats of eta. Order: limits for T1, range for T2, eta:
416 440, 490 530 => 0.81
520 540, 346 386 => 1.21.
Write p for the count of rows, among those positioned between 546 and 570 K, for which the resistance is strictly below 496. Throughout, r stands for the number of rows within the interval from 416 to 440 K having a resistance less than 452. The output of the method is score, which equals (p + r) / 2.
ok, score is 2.5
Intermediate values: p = 5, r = 0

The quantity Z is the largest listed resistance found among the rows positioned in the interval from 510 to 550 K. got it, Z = 448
